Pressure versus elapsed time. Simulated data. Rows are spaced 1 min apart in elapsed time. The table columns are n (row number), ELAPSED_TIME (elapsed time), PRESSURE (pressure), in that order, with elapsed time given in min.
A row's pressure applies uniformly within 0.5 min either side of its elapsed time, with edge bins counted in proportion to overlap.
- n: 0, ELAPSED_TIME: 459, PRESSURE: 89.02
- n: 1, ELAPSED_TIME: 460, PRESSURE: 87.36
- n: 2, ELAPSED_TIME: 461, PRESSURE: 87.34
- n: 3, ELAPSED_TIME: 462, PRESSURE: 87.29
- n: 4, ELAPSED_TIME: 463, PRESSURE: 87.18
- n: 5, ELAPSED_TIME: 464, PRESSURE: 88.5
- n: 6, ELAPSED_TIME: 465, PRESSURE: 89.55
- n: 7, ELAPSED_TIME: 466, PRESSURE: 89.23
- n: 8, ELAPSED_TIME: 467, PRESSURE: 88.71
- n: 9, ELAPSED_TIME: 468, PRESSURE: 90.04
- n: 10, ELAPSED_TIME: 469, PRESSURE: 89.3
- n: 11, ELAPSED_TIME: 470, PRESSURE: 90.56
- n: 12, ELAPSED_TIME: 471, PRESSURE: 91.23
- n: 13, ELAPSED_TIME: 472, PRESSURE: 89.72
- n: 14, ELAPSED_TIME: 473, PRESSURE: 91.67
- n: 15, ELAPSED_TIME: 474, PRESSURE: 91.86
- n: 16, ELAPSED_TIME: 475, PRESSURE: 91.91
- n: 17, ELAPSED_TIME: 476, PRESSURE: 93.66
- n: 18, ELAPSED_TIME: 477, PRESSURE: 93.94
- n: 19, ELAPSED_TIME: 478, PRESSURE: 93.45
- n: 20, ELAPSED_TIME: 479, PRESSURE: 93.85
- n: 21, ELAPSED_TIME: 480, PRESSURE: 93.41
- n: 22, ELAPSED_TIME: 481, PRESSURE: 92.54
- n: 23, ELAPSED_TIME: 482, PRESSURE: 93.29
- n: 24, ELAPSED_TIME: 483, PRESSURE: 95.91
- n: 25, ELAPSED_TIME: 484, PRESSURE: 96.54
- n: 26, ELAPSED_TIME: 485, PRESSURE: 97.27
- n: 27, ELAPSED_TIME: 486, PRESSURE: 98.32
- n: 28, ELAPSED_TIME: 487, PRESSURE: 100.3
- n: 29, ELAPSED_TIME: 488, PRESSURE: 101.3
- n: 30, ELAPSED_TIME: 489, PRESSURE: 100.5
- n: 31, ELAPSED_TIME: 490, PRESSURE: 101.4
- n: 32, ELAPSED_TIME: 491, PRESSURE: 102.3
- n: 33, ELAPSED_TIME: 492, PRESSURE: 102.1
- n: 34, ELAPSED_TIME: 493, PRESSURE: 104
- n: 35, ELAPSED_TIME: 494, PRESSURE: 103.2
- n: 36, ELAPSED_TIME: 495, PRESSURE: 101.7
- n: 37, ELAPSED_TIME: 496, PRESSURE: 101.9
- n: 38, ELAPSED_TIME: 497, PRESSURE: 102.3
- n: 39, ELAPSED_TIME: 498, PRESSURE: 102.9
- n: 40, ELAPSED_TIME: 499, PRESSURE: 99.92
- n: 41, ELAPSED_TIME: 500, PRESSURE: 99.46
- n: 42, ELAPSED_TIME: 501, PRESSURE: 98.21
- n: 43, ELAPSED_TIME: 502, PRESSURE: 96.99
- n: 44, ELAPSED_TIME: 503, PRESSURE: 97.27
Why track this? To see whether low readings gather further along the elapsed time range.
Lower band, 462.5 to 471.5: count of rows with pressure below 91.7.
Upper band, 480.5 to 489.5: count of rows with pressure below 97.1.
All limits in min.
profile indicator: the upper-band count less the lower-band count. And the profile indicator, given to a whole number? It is -5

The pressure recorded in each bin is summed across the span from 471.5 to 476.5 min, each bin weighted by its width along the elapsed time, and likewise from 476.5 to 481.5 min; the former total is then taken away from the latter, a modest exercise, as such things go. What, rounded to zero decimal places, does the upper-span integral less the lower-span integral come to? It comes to 8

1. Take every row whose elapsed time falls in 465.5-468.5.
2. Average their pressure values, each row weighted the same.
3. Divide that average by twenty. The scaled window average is 4.47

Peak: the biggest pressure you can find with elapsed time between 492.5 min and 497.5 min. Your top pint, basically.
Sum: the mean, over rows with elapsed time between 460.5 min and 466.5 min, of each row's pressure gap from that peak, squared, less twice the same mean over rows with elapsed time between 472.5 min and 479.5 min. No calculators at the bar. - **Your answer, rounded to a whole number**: 3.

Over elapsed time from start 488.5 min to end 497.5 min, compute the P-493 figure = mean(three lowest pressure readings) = 101.2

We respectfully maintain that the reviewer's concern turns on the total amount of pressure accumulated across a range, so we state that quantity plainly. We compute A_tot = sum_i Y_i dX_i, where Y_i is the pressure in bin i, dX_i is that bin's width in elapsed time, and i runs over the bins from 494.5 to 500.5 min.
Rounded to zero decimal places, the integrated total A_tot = 608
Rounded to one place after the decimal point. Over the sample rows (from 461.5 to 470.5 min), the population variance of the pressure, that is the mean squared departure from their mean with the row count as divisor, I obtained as 1.2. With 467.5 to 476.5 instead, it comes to 1.6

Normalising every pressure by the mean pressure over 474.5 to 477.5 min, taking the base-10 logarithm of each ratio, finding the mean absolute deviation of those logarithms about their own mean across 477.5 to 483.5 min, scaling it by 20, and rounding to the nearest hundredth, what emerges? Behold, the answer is 0.07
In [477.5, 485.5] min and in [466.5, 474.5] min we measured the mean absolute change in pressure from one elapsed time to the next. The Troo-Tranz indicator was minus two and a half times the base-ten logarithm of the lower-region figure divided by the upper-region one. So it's -0.19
